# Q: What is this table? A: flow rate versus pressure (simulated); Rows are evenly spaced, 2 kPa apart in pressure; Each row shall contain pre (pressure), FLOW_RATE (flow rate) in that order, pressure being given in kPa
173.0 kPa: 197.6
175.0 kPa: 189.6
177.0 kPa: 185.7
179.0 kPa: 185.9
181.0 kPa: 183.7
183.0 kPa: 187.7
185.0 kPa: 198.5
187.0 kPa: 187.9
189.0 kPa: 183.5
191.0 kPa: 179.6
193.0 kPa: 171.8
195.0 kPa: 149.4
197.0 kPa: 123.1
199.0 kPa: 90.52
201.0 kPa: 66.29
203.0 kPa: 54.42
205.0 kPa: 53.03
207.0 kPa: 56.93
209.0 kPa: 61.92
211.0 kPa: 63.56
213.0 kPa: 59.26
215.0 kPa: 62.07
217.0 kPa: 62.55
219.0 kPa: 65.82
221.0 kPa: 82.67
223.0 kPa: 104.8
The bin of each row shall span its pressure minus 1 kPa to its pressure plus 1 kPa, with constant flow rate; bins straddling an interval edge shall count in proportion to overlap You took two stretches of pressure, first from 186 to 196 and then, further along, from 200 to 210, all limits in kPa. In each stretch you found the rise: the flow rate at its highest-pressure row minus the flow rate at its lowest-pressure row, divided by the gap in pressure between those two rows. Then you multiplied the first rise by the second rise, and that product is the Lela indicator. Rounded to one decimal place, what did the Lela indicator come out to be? 2.6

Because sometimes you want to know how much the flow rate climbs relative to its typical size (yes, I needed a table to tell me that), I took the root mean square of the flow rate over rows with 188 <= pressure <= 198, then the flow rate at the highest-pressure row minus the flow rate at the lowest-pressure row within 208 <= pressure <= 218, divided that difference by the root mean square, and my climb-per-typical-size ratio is 0.00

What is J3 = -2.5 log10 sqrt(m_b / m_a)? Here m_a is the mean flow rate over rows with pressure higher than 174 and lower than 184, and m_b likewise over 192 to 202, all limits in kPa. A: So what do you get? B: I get 0.24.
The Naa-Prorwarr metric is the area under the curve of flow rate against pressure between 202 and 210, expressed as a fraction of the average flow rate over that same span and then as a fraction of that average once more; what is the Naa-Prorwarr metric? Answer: 0.141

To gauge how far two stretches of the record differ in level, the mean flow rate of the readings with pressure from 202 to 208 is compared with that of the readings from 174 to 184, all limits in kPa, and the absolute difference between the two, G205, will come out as 132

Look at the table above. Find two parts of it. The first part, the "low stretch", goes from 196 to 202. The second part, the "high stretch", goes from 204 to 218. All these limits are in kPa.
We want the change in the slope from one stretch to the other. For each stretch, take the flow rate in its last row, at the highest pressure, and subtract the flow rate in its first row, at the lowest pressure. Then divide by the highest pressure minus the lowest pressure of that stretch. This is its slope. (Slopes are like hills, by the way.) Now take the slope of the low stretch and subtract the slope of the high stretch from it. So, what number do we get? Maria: -15.0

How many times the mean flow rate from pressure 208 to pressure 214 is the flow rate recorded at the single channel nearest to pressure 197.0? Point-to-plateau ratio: 2.0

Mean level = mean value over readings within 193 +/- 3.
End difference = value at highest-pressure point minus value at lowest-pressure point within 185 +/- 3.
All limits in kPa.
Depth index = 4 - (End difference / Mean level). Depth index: 4.0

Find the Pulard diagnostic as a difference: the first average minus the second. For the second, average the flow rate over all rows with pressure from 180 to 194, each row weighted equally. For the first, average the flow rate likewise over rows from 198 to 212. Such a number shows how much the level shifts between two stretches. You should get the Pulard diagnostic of -121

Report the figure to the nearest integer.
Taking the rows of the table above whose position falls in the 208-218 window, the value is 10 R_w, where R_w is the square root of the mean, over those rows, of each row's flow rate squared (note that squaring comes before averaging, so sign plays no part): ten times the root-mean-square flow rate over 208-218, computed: 619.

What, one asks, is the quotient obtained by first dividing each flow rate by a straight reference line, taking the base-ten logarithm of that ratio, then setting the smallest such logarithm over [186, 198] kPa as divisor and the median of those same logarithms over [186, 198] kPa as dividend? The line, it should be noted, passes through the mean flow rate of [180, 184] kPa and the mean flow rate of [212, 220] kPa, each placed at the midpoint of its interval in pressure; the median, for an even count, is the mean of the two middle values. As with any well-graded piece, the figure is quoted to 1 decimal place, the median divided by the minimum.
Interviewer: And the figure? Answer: -1.9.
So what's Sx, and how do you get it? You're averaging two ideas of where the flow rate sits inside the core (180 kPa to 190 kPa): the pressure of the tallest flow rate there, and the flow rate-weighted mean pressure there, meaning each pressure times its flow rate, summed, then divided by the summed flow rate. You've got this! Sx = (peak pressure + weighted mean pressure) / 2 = 185.0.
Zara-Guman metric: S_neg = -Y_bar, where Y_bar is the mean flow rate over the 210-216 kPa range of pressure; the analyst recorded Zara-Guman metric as -62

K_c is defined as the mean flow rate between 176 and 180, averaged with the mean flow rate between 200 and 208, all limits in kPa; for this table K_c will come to 122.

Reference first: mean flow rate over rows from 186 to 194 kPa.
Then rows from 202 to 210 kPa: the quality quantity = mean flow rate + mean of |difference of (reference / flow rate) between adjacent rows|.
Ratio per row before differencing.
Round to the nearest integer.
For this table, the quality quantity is 57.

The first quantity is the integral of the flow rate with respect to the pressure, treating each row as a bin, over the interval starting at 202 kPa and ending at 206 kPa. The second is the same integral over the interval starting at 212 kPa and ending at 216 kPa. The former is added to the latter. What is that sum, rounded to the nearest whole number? 458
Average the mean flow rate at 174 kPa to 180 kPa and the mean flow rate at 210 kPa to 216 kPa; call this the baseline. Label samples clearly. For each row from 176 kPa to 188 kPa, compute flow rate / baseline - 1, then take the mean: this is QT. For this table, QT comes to 0.51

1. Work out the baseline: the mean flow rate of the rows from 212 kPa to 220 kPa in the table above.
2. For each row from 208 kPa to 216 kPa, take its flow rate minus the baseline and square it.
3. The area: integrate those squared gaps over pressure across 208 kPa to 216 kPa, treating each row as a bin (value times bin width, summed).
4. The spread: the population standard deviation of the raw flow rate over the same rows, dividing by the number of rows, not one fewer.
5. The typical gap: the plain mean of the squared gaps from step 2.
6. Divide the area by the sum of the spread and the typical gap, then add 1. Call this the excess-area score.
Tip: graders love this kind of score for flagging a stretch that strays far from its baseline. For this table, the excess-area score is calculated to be 6.2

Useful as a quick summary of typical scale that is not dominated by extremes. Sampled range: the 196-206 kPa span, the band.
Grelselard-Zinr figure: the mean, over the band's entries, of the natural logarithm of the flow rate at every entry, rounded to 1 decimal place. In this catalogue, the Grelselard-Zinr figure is 4.3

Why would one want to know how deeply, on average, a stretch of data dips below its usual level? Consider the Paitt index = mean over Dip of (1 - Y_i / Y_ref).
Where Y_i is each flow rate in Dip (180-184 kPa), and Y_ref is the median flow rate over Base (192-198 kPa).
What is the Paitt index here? -0.24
